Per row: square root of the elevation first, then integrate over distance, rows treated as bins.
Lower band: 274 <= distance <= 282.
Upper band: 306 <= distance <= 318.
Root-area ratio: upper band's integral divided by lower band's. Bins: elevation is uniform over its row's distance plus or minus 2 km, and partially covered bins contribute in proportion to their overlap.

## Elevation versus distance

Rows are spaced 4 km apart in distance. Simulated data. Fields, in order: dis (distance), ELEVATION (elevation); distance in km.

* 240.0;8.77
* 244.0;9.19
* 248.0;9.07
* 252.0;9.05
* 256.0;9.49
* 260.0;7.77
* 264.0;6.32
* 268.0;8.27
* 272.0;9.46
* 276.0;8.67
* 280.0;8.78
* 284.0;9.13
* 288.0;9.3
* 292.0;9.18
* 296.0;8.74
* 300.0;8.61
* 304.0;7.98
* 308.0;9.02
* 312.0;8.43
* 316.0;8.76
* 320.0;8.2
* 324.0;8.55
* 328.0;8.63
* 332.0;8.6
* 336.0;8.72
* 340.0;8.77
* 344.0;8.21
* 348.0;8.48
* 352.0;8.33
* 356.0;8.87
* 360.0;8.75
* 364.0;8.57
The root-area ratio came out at 1.5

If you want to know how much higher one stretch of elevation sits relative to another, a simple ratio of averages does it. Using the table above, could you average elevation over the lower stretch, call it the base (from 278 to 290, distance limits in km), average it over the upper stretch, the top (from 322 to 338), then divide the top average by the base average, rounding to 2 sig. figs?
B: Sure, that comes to 0.95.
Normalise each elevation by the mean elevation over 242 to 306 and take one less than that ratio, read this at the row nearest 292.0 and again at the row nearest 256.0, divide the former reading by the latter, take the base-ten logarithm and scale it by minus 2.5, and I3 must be 0.5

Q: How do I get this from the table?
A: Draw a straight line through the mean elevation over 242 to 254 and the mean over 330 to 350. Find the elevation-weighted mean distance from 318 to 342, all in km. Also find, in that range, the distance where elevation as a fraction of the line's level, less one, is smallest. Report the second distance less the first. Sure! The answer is -10.1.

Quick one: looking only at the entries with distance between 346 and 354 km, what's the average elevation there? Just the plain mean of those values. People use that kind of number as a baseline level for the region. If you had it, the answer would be 8.4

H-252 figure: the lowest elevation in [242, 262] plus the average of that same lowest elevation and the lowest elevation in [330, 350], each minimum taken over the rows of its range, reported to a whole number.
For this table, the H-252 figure 16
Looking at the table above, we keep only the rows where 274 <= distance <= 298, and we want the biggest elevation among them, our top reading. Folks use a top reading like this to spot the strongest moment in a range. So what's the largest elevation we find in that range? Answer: 9.3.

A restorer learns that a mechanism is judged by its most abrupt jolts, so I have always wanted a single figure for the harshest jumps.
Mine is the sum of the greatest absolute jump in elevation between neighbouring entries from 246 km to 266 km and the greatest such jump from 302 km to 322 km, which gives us 2.8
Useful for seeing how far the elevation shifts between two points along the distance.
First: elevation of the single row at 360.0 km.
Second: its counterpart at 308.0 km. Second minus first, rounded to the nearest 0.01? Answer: 0.27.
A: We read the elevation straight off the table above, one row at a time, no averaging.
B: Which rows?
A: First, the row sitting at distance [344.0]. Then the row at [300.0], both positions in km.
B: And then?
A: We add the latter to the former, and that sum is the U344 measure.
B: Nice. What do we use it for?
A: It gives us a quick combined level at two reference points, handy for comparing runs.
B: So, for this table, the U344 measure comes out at 16.8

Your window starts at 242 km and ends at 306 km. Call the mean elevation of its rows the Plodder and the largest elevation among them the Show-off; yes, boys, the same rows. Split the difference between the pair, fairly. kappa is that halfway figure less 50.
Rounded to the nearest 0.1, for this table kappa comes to -40.9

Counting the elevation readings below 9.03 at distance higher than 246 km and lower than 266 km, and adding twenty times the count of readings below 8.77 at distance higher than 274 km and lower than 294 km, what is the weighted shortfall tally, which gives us 22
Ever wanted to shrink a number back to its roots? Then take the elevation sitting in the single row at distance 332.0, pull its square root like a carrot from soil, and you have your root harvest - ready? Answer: 2.93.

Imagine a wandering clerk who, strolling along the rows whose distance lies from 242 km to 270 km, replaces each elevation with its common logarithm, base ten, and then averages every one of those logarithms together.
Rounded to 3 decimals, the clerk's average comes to 0.923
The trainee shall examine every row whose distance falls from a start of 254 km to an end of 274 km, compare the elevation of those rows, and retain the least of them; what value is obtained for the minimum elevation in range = 6.32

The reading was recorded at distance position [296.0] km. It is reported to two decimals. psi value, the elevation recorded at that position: 8.74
